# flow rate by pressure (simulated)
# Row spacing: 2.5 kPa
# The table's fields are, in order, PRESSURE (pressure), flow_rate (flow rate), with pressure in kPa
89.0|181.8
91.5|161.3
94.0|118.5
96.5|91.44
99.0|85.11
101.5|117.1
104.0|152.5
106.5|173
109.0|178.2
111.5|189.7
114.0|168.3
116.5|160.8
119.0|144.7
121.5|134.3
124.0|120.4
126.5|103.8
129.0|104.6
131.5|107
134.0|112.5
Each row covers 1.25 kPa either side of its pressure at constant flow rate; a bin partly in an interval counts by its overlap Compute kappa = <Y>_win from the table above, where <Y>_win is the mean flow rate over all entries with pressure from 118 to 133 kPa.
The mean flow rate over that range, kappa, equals 119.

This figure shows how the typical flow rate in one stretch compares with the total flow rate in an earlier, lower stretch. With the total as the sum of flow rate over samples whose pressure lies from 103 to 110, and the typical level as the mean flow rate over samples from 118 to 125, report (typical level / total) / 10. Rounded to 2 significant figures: 0.026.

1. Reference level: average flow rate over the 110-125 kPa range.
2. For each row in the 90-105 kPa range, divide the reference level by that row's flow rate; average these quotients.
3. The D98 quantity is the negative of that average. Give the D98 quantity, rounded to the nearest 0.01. -1.34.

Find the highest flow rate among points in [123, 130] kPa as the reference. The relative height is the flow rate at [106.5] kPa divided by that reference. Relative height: 1.44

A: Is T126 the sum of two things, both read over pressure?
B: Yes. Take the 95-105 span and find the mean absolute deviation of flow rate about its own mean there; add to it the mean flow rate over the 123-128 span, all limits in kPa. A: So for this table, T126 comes 135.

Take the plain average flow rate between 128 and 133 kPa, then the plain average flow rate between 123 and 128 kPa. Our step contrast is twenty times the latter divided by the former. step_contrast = 21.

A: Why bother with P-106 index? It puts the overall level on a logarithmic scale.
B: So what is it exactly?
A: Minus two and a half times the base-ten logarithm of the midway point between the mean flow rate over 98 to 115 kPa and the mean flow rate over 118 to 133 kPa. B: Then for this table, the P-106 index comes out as -5.33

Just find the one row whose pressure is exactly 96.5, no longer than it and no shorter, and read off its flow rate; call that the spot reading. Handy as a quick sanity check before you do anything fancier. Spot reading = 91.44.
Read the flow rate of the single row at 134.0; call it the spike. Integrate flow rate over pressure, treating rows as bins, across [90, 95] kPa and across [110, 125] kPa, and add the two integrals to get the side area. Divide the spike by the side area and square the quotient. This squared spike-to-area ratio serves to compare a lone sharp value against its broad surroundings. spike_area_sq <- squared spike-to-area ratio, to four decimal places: 0.0014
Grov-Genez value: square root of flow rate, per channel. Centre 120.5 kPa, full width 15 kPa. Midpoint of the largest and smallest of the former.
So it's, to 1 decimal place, 11.6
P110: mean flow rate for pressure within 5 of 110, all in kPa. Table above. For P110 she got 177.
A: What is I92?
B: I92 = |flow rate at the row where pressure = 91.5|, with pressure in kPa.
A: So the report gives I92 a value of 161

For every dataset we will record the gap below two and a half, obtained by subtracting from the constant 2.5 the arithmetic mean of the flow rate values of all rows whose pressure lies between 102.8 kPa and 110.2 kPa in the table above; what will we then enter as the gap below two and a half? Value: -165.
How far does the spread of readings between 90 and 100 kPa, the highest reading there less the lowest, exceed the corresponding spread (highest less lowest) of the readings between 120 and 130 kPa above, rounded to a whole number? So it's 46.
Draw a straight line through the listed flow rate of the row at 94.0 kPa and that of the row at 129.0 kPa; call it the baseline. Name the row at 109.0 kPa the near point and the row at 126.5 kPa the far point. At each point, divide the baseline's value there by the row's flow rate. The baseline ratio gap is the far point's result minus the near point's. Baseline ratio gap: 0.39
